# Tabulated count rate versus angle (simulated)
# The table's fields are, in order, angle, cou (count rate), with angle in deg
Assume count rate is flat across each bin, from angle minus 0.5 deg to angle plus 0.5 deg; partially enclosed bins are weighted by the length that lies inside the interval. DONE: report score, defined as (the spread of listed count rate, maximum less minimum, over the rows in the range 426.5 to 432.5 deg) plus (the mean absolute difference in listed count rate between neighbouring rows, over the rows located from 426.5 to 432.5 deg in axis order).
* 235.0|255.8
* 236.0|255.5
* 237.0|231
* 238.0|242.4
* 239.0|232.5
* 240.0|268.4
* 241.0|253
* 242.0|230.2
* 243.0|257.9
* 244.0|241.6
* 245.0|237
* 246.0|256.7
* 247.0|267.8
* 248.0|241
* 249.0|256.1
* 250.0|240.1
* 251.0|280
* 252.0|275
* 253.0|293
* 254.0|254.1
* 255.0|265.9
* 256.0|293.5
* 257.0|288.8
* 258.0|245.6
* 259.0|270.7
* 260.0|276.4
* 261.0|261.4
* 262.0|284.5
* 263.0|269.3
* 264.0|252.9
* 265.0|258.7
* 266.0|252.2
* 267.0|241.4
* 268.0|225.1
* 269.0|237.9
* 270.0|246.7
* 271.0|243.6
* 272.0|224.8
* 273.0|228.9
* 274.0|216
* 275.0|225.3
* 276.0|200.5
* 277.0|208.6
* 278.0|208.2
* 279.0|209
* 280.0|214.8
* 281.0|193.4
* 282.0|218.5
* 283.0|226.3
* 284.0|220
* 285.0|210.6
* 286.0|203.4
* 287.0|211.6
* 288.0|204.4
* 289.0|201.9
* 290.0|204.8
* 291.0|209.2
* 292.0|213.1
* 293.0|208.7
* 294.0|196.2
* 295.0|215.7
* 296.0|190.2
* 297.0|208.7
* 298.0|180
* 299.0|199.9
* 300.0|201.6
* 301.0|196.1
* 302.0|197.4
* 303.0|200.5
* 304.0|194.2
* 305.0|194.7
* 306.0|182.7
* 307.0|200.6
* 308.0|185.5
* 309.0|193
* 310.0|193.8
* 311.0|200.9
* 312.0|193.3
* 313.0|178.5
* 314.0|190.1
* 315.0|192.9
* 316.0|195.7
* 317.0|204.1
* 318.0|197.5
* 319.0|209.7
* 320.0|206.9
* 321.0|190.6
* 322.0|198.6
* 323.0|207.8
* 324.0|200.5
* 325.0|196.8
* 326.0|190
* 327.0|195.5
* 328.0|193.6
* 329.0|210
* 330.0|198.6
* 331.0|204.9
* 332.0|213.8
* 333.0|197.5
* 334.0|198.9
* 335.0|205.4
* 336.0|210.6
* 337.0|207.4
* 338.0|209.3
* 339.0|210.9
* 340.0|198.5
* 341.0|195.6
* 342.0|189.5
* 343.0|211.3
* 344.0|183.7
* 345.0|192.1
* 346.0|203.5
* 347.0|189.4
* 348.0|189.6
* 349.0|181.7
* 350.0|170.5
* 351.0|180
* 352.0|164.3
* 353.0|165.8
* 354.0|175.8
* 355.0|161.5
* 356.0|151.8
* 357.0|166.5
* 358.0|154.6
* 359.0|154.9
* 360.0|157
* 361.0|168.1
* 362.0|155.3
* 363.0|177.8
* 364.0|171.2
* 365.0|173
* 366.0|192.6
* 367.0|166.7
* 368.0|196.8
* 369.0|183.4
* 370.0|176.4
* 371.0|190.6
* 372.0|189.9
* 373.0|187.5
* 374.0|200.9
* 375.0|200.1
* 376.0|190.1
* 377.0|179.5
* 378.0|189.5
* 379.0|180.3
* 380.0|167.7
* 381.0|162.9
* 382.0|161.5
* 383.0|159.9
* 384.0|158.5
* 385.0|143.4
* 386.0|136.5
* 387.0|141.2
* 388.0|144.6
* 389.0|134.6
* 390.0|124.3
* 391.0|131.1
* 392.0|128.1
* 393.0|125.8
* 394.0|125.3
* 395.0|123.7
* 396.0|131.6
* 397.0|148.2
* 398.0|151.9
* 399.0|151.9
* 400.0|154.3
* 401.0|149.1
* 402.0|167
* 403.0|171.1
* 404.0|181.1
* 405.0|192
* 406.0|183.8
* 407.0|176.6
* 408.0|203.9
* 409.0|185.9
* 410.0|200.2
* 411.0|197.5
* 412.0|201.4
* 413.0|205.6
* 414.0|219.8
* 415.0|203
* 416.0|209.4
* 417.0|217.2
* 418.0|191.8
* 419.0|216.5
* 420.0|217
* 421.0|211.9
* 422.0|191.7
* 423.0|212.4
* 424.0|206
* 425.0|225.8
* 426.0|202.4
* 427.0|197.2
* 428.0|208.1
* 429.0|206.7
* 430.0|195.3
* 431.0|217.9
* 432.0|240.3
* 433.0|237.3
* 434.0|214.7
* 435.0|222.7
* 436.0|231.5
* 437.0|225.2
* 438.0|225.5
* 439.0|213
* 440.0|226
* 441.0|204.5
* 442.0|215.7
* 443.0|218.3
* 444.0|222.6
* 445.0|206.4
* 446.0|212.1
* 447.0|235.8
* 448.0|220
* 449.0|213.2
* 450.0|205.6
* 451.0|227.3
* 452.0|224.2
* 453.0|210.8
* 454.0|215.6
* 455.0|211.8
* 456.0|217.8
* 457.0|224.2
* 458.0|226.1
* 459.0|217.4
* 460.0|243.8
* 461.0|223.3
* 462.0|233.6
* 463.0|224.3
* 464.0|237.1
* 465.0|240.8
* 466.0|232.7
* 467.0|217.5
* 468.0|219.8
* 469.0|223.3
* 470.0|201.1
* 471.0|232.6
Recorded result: 59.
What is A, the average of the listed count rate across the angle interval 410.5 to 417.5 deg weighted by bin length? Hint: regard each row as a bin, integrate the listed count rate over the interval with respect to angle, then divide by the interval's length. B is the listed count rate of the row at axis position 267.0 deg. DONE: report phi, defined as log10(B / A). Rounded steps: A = 208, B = 241.4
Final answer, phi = 0.07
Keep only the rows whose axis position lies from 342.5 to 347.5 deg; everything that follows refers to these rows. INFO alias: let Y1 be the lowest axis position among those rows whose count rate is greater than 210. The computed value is 343.0 deg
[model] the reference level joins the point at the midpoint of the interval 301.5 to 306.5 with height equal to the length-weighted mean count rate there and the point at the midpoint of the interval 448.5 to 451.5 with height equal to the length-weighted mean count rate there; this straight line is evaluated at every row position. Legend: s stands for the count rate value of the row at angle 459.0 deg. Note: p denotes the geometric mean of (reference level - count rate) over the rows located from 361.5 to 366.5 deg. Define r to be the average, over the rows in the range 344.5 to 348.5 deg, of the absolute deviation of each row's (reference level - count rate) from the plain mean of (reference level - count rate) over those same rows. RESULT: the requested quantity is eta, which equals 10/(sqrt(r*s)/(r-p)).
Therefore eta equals -6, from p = 26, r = 5.0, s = 217.4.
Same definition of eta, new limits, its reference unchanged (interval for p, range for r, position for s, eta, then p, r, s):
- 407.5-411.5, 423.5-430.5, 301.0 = -1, 11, 6.6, 196.1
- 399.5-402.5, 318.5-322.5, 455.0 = -11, 51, 7.0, 211.8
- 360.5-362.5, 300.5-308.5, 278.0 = -11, 40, 5.1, 208.2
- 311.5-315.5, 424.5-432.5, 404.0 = 2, 4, 12.1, 181.1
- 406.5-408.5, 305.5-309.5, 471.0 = -2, 13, 6.3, 232.6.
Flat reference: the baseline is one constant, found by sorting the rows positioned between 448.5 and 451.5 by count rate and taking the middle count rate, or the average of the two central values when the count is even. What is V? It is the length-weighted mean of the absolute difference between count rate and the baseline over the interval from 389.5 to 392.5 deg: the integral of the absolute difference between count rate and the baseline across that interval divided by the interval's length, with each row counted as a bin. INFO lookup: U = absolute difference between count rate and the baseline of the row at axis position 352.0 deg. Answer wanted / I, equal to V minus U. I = 36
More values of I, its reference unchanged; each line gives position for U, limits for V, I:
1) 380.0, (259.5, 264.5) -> 10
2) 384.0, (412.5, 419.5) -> -47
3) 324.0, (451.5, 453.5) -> -6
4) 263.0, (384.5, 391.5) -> 21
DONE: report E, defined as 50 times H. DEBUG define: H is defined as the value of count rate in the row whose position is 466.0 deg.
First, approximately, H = 232.7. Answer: 11635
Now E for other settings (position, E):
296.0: 9510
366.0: 9630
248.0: 12050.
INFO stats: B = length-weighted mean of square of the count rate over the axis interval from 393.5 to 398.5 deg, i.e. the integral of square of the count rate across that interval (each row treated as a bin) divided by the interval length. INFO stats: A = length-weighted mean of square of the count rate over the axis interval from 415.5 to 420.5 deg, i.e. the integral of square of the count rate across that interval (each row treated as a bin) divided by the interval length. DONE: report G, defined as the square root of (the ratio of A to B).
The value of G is 1.54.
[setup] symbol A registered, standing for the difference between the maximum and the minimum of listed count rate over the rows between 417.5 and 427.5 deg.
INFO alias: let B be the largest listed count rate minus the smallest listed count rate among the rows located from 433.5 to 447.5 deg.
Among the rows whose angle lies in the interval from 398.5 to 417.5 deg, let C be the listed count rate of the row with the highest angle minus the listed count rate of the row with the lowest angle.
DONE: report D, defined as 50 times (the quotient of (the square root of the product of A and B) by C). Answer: 25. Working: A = 34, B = 31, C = 65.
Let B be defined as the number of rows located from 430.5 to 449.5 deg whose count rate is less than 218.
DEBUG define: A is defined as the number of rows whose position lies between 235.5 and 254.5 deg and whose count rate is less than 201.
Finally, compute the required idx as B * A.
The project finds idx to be 0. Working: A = 0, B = 8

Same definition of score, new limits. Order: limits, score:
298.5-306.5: 23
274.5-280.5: 33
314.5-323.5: 27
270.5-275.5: 39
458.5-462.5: 45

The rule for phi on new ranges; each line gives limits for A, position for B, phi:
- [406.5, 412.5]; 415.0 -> 0.02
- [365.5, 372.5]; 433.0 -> 0.11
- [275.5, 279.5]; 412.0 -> -0.01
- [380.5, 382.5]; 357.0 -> 0.01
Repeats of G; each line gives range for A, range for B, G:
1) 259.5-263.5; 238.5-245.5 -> 1.11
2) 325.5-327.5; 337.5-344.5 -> 0.96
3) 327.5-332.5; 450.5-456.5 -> 0.94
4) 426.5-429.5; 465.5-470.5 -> 0.93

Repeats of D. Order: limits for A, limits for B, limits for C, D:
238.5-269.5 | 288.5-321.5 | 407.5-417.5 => 190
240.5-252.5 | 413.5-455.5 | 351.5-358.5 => -254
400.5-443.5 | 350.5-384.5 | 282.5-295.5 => -316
